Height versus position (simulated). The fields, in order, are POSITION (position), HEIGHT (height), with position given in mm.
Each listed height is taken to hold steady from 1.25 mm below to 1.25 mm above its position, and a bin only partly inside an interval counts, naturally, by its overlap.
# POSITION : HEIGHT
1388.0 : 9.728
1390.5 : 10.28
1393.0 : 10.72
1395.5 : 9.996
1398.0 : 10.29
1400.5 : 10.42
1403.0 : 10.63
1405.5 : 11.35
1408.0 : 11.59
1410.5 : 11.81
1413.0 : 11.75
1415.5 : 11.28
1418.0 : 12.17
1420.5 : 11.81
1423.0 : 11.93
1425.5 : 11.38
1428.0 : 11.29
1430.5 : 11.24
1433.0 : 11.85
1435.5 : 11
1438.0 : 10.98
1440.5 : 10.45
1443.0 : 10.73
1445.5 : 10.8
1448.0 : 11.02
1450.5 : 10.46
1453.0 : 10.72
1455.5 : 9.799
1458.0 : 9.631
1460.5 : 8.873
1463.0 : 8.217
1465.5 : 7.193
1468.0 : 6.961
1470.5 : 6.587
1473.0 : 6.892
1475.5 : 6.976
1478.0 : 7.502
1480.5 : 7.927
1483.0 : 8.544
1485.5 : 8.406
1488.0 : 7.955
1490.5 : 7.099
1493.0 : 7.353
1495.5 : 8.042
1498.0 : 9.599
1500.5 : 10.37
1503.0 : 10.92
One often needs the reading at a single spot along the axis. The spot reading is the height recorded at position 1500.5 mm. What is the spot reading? 10.37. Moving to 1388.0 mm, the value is 9.728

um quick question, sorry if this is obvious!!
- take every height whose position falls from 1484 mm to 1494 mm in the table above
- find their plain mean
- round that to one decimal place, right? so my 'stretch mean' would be 7.7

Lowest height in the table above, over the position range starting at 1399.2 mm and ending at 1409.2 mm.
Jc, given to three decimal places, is 10.420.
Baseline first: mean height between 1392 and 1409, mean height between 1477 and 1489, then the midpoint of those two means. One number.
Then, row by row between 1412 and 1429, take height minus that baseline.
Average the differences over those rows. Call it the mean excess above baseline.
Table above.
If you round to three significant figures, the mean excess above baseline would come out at 2.27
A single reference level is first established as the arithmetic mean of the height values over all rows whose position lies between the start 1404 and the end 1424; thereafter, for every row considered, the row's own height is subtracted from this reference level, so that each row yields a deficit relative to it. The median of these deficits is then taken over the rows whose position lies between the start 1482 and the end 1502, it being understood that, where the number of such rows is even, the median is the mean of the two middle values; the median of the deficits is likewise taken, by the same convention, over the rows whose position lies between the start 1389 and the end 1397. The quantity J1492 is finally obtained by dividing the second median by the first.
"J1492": 0.41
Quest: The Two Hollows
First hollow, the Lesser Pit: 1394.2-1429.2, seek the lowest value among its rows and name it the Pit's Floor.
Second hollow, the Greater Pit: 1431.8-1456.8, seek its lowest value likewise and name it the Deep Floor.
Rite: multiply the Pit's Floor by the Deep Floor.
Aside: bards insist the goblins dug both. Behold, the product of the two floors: 98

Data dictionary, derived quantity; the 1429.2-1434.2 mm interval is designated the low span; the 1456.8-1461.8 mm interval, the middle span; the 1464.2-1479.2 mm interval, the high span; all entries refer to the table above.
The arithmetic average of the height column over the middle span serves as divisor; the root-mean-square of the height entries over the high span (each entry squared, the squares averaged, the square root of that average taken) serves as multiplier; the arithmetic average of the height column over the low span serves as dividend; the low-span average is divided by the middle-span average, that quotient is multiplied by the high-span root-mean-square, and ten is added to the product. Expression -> 18.8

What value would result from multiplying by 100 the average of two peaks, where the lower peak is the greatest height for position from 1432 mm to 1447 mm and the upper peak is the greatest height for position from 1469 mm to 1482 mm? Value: 989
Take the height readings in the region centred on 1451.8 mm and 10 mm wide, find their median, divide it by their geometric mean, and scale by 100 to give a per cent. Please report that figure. 101.0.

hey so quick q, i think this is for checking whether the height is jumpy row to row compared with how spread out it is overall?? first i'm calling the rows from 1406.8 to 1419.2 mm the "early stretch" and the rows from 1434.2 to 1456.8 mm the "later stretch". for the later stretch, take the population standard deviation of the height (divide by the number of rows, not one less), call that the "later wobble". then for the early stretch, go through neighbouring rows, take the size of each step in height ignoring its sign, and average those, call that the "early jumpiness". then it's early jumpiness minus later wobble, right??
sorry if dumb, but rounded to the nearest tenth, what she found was 0.0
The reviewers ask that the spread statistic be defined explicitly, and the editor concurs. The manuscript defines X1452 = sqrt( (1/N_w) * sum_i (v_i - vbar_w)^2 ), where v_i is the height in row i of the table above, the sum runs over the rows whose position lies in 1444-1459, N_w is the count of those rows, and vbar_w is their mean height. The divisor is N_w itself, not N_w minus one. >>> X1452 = 0.5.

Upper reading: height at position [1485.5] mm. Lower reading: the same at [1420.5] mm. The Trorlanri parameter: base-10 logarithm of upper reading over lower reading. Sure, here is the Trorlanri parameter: -0.15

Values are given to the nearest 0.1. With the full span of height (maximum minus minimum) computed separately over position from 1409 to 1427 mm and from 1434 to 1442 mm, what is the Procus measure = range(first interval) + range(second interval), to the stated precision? 1.4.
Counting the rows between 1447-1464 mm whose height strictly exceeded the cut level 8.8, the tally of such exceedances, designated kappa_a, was 6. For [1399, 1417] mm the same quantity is 7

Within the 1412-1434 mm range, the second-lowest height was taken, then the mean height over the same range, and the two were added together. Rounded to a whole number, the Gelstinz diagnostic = 23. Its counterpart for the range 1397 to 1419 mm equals 22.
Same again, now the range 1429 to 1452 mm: 21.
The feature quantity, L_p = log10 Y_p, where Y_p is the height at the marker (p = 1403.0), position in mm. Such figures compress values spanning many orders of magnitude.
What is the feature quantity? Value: 1.03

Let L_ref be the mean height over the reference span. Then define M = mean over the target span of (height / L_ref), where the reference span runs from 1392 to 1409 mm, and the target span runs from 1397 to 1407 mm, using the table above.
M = 1.00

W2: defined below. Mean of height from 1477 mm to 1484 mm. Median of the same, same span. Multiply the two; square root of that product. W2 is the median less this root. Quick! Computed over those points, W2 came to -0.03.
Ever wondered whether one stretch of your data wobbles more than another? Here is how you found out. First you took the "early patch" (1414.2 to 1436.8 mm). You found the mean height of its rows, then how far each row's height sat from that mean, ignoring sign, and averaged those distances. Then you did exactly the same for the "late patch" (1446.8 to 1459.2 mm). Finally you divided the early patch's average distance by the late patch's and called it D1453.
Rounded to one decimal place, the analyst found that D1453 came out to 0.7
